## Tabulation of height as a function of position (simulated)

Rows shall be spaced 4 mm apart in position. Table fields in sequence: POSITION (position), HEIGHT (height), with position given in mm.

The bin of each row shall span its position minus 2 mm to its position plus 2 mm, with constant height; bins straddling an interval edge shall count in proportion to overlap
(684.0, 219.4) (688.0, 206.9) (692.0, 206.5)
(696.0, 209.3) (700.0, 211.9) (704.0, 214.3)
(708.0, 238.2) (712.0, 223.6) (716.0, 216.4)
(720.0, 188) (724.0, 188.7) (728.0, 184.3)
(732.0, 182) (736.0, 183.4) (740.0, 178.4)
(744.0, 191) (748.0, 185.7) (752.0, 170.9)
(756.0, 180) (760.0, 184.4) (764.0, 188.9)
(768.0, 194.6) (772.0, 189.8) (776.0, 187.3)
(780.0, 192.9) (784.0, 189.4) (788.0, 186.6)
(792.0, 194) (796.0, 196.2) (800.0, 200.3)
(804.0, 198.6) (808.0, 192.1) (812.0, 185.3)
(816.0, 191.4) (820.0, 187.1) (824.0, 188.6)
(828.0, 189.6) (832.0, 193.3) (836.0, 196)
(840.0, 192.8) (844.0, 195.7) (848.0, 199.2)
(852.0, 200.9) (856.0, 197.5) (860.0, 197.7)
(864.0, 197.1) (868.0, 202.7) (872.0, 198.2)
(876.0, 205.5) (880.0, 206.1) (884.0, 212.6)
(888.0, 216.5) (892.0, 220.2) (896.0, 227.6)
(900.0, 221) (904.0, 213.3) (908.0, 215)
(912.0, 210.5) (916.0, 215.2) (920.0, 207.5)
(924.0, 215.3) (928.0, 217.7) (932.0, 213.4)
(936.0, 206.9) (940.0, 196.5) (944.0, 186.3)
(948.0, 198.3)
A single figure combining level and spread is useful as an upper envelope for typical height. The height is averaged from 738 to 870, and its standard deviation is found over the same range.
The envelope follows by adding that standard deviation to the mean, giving 198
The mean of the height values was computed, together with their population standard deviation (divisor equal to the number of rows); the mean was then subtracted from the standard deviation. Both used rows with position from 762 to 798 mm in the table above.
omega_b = -188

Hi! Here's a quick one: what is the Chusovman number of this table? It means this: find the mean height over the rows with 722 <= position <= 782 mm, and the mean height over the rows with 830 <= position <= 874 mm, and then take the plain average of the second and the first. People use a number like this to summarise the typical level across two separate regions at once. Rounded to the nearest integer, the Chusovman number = 191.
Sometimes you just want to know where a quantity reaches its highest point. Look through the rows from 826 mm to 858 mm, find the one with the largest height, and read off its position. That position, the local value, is 852.0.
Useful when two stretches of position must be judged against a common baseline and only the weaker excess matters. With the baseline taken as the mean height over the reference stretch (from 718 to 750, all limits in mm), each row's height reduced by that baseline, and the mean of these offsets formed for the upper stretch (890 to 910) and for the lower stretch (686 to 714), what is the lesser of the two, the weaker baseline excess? 31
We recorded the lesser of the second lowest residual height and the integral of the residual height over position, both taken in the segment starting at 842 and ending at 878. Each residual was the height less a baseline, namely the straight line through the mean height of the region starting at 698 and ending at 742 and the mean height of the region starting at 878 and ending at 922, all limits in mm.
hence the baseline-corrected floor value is -450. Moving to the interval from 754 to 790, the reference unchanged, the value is -602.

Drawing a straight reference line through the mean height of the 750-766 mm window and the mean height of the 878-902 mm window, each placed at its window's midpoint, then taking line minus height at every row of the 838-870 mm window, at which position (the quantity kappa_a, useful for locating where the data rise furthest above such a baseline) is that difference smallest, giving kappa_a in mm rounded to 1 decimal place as 852.0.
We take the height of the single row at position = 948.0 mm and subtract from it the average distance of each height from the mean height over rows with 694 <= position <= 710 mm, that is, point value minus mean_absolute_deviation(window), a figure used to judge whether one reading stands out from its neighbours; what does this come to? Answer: 188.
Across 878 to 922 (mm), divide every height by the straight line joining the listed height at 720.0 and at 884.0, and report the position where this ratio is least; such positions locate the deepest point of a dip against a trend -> 920.0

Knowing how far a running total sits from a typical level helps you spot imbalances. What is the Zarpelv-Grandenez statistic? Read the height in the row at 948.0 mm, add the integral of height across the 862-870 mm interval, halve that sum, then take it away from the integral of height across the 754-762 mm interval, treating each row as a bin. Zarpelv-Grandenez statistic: 559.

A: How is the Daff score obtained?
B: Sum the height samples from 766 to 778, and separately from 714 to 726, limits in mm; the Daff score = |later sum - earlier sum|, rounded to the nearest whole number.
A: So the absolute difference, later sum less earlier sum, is 21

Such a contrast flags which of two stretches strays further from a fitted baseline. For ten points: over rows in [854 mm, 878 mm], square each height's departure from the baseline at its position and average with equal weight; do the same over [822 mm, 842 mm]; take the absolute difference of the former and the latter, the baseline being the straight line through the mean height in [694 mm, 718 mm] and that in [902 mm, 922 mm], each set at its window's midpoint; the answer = 322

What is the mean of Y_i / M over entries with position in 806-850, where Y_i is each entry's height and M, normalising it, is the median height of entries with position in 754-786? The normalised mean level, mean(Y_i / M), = 1.01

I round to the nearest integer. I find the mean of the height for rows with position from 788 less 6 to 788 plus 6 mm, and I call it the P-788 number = 190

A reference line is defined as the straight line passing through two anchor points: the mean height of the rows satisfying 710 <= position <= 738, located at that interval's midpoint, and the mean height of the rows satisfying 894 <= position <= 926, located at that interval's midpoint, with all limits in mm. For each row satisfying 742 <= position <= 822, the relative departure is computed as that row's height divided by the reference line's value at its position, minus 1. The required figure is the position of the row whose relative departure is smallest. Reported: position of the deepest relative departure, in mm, 752.0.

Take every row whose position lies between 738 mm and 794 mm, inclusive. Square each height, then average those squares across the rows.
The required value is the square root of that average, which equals 187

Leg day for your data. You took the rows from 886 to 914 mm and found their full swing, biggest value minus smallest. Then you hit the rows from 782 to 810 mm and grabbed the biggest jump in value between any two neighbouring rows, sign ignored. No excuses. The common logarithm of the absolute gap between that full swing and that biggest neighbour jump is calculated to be 1.0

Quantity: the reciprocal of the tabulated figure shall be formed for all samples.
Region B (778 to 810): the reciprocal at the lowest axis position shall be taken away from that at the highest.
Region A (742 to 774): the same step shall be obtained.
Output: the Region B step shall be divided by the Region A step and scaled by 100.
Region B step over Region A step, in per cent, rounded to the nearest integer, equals 65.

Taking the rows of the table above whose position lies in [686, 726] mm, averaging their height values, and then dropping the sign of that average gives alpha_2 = 210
